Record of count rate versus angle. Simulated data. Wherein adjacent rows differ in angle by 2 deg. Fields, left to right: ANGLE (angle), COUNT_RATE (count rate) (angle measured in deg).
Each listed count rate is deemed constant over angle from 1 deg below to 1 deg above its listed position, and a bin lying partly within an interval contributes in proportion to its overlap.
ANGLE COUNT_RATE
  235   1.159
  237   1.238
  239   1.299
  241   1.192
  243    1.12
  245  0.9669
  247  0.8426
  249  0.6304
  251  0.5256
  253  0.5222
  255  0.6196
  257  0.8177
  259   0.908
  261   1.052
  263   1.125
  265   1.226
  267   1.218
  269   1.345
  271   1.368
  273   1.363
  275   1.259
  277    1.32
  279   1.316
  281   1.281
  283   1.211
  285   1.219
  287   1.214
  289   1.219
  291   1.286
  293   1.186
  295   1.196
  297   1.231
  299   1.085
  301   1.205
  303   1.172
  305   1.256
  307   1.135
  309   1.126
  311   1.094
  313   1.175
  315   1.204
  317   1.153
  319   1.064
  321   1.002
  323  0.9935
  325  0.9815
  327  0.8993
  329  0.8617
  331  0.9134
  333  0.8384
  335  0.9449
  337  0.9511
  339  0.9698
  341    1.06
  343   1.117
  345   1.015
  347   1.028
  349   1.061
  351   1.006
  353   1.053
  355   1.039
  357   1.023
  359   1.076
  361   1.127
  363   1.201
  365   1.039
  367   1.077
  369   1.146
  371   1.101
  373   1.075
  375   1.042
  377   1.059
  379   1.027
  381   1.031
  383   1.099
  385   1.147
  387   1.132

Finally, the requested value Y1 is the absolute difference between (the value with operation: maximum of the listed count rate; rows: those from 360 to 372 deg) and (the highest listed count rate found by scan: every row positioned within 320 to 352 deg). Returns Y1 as 0.08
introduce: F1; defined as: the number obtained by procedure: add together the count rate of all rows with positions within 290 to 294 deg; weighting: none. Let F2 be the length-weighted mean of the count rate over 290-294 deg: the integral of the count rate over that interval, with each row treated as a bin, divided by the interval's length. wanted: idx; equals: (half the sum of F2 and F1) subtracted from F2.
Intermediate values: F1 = 2.5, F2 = 1.24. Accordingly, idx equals -0.6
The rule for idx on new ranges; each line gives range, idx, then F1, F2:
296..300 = -0.6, 2.3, 1.16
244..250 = -0.8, 2.4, 0.81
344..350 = -1.0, 3.1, 1.03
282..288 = -1.2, 3.6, 1.21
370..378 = -1.6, 4.3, 1.07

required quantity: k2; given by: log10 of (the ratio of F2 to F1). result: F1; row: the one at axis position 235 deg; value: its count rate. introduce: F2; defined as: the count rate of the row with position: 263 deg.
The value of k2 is -0.01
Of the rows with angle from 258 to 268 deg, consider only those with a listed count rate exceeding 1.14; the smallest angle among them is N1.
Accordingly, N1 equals 265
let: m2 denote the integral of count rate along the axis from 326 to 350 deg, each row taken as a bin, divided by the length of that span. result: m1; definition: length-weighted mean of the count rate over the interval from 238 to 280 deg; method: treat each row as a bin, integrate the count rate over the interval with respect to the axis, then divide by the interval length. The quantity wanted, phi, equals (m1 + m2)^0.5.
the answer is 1.42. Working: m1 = 1.049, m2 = 1.0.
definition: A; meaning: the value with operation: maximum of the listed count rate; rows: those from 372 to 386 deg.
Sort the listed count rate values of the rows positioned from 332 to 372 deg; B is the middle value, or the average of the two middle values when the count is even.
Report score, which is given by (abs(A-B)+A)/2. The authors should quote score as 0.624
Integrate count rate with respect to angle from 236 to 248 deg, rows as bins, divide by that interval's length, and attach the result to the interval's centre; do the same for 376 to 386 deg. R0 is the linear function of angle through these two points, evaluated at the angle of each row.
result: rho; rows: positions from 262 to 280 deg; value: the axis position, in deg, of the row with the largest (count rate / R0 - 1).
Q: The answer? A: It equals 271 deg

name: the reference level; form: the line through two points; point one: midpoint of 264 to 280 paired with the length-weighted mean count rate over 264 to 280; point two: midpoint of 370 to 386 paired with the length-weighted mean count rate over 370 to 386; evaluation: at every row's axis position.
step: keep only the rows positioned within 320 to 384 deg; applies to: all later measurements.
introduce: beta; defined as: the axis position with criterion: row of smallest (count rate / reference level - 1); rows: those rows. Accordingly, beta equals 333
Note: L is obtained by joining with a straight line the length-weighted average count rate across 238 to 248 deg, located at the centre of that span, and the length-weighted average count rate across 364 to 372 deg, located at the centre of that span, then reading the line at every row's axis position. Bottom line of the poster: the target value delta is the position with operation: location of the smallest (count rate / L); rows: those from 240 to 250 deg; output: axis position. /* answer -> 249 deg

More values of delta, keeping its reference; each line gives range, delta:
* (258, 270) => 259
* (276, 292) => 283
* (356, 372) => 357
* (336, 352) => 337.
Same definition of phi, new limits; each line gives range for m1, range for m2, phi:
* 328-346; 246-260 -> 1.29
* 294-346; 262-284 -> 1.53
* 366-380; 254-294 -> 1.50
